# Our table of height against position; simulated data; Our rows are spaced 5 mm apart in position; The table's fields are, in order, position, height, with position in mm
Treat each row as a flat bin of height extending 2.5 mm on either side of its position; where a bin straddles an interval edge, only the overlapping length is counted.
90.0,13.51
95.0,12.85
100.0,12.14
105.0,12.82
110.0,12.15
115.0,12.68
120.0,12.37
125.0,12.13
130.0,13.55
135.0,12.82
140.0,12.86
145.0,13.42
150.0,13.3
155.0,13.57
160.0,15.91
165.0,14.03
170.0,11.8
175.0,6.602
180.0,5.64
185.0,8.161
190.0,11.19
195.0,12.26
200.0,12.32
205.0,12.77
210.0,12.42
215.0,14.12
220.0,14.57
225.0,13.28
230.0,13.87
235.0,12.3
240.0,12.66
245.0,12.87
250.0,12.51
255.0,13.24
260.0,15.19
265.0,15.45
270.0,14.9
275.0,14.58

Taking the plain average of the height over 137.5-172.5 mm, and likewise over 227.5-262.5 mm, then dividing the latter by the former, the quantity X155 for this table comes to 1.0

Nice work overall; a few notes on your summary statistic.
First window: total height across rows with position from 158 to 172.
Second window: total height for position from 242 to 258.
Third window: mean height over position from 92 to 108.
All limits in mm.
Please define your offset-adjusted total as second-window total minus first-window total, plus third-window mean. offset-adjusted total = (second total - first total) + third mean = 9.5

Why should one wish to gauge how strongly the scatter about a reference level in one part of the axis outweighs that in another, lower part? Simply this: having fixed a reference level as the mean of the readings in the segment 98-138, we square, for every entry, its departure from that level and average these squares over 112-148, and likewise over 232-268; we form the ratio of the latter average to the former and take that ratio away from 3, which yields -5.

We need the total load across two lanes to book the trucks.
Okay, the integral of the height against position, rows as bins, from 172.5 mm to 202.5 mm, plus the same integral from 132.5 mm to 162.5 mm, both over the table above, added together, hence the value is 690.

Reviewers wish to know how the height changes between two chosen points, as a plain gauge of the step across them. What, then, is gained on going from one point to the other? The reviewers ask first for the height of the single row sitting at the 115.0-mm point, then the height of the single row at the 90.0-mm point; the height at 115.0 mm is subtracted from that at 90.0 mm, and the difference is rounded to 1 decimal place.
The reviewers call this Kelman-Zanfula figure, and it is 0.8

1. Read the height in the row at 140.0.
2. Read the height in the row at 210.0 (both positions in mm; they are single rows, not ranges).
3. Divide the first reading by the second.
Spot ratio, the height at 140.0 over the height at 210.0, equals 1.04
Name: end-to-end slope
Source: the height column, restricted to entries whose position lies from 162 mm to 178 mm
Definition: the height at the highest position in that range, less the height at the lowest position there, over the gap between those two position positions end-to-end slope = -0.74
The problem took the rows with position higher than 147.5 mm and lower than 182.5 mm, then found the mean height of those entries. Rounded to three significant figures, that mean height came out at 11.6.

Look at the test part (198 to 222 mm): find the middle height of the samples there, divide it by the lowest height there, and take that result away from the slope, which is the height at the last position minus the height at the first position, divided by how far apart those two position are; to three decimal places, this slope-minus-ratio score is -0.924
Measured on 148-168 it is -0.989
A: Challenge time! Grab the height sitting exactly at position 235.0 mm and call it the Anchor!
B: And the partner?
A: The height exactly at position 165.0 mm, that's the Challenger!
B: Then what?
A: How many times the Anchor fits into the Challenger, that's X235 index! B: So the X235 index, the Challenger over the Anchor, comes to 1.14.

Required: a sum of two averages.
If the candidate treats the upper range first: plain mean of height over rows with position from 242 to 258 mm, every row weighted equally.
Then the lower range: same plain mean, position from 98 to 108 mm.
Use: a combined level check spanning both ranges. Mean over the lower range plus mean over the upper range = 25.4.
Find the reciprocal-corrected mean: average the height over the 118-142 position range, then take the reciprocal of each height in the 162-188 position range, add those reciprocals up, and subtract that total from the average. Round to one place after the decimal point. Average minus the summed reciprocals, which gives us 12.1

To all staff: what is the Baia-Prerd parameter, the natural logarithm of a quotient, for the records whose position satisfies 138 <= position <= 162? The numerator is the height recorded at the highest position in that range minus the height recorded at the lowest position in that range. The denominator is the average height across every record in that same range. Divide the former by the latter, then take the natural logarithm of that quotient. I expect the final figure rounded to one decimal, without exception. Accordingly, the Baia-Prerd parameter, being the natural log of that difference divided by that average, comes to -1.5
